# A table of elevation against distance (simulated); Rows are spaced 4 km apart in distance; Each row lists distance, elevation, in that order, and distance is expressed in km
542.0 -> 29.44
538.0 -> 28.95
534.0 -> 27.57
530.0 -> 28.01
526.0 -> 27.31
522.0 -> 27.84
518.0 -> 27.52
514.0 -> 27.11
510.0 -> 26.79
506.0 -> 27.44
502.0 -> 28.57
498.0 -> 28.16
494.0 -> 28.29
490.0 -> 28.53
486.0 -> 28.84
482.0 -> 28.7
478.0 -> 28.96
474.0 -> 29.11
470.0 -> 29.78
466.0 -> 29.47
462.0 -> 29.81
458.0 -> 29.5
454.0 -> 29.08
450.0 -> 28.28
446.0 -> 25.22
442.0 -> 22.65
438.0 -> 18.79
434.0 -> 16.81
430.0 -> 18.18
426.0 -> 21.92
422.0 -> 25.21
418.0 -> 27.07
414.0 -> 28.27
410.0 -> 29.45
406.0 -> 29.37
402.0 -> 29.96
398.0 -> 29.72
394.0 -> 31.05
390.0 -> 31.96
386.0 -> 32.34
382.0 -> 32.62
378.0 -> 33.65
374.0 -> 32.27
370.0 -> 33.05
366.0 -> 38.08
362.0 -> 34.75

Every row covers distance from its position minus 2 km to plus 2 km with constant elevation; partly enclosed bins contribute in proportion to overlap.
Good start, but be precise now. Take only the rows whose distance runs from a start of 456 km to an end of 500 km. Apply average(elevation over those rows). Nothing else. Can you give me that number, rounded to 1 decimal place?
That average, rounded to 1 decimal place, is 29.0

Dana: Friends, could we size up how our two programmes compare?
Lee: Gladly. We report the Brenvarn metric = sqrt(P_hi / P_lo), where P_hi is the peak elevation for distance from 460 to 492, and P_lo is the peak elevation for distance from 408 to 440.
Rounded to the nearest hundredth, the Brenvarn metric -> 1.01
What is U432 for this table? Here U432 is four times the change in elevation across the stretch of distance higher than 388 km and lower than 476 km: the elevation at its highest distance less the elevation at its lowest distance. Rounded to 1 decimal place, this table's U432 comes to -11.4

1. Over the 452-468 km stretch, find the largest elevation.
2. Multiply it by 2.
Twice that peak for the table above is 60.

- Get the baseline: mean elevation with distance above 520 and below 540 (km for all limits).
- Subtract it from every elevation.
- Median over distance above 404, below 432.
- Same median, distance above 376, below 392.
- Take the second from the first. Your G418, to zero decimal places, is -5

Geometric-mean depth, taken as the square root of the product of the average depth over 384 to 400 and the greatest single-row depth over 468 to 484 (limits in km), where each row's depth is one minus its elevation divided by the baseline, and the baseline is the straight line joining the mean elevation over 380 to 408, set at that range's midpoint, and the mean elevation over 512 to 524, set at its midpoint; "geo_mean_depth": 0.007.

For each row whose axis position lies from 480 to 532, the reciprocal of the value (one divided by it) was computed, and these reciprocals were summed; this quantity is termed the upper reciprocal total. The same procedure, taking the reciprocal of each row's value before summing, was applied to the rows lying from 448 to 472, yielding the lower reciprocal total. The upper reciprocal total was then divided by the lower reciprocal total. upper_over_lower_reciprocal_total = 2.3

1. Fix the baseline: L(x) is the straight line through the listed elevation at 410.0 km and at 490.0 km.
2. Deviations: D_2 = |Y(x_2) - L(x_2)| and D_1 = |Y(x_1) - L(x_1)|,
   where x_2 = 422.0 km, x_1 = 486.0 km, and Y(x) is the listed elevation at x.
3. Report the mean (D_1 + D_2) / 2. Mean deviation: 2.2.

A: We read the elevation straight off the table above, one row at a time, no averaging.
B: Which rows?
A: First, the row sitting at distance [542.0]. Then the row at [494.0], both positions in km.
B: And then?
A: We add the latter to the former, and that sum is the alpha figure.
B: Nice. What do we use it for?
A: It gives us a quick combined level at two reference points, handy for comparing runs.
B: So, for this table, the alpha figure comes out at 58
